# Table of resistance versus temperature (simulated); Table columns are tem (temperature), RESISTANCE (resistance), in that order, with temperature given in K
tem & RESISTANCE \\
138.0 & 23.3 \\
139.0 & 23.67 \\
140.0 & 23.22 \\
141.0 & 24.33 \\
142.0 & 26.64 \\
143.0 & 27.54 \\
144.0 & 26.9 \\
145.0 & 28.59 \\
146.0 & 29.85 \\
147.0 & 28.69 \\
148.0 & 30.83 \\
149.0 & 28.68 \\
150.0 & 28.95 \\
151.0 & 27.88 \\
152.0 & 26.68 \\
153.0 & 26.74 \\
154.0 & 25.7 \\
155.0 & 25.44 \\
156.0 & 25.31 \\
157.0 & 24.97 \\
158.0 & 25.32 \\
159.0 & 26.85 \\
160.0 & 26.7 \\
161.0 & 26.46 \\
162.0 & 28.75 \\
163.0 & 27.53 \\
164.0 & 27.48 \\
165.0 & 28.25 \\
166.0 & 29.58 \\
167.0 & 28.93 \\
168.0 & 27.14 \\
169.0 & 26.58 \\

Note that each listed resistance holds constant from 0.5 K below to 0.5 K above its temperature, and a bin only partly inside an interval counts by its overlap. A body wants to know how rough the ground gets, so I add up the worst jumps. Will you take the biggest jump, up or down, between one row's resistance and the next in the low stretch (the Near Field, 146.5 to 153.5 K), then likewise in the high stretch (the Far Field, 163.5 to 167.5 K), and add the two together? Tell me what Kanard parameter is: 3.48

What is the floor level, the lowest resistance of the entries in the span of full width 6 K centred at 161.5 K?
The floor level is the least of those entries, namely 26.46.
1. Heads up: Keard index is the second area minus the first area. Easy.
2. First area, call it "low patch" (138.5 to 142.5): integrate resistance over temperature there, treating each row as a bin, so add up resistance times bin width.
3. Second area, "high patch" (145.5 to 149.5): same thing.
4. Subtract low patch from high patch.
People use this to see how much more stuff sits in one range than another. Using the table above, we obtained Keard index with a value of 20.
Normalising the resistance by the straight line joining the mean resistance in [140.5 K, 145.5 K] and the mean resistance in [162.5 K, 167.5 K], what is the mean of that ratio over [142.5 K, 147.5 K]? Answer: 1.05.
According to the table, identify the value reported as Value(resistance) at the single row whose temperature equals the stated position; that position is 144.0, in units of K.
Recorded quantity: 26.9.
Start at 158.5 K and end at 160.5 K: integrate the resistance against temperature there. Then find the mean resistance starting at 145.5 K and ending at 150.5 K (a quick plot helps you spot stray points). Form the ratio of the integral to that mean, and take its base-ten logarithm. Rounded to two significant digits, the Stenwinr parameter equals 0.26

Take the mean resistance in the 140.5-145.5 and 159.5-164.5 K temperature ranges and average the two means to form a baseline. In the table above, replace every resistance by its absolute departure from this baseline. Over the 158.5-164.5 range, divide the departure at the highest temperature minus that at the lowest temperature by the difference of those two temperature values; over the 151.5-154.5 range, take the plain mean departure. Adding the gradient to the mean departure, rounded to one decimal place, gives 0.7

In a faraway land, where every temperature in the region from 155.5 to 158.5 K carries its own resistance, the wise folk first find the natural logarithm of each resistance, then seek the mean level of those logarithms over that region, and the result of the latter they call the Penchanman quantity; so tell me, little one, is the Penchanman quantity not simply 3.23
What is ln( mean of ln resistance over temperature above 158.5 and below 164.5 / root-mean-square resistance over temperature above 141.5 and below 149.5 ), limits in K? -2.15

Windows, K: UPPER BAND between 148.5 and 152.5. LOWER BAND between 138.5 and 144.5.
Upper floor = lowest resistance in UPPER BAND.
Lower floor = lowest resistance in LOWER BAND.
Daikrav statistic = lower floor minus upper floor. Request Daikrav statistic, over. -3.5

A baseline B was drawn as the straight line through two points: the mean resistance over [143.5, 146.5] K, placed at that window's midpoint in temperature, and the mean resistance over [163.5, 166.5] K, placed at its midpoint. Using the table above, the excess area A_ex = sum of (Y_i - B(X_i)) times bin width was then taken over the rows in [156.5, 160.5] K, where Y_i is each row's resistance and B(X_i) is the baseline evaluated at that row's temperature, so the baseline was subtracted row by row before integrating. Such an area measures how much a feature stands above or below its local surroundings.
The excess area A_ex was -10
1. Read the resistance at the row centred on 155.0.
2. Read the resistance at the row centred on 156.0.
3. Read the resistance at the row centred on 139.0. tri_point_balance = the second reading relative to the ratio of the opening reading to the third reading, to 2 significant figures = 24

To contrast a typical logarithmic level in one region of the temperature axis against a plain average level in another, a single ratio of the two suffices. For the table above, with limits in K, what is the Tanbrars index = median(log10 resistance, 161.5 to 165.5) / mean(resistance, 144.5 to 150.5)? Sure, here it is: 0.049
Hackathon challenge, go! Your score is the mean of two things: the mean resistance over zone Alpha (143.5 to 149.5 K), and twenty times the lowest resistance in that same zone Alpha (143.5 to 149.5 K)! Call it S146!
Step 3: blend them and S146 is 283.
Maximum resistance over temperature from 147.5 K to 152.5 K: 30.83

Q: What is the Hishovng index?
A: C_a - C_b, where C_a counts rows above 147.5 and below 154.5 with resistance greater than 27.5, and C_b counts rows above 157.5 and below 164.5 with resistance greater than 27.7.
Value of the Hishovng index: 3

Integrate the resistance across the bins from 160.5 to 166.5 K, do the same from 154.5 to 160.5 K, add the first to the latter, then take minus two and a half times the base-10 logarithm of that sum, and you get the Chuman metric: -6.27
